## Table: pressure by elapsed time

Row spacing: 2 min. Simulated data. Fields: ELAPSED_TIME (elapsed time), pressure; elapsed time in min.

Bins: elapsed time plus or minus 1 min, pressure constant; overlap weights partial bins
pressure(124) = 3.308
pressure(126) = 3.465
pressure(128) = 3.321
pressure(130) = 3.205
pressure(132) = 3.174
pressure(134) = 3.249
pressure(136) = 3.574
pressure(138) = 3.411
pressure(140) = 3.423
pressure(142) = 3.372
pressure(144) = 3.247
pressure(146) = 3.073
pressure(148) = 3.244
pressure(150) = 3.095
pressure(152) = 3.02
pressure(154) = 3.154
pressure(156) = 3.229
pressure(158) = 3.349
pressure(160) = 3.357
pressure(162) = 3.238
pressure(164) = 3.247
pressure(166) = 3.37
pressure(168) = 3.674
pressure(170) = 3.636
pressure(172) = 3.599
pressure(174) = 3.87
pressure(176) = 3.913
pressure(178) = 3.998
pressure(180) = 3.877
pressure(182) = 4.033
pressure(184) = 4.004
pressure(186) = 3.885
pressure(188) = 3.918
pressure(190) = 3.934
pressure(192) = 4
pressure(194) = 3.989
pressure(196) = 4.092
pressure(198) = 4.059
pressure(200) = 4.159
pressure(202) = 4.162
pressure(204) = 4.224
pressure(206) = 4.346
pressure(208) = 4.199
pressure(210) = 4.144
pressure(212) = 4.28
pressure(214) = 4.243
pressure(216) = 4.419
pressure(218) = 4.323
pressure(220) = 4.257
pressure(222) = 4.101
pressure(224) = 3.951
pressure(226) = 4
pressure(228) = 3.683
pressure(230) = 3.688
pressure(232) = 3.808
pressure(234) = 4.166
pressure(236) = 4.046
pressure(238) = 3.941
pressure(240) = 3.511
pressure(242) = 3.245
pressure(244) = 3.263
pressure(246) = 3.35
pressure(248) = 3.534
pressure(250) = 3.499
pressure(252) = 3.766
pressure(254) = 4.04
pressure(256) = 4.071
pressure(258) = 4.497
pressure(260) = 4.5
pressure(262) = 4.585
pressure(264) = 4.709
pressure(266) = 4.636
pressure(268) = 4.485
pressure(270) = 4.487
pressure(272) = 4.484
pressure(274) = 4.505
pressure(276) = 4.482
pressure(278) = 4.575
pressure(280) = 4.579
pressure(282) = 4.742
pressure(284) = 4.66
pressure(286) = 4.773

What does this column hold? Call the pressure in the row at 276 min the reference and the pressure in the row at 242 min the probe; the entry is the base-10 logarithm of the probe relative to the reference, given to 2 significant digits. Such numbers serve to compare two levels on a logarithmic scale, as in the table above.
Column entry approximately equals -0.14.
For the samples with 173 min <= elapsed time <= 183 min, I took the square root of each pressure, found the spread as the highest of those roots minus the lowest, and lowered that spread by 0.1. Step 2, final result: -0.06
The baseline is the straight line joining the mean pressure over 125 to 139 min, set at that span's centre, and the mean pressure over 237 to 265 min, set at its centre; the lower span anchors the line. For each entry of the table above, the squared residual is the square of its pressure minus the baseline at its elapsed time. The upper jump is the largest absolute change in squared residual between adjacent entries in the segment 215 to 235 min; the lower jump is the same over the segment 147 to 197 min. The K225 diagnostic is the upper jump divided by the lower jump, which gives 1.2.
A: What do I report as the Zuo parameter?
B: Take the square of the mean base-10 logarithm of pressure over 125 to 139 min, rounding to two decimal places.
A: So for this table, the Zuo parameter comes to 0.27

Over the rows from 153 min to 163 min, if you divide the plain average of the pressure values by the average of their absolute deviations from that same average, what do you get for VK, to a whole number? 47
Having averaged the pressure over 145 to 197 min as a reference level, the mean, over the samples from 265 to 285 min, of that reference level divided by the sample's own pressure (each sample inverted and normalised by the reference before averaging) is 0.79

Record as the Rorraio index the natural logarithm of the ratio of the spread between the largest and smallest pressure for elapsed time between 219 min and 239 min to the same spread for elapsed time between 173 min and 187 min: 1.3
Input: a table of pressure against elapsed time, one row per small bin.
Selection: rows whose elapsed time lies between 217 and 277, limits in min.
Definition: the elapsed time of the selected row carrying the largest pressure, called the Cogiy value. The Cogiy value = 264 min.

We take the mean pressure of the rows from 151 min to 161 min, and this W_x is 3.2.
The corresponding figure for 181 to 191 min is 4.0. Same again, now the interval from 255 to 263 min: 4.4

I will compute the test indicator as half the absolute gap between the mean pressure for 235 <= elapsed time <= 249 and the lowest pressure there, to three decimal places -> 0.155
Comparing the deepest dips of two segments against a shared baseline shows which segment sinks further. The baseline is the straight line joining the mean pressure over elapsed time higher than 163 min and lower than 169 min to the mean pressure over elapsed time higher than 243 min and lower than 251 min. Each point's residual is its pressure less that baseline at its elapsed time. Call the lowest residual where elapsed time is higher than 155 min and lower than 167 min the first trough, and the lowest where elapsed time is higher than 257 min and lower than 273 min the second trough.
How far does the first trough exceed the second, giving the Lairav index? -1.3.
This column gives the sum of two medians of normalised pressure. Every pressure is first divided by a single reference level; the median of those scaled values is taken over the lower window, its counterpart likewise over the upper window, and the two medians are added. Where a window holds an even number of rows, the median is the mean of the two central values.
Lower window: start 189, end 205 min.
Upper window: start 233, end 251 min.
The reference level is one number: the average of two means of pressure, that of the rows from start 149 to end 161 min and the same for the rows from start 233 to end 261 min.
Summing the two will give 2.16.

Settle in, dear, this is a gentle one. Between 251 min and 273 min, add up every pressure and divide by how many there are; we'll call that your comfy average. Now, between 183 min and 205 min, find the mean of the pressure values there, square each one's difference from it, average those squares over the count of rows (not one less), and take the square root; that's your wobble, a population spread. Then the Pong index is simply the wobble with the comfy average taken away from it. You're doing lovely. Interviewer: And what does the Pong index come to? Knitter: -4.3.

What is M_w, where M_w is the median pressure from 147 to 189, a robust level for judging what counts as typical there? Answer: 3.6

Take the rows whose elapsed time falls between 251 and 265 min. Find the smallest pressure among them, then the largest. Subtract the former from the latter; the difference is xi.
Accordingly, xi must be 0.94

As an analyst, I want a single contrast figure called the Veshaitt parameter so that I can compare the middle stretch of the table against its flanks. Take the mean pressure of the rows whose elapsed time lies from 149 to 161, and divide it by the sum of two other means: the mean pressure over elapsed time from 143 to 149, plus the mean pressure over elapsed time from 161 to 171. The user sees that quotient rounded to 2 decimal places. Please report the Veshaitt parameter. 0.48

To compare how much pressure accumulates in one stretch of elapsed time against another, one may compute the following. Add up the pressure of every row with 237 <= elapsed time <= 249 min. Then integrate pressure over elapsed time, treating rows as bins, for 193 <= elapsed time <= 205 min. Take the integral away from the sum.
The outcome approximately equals -29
